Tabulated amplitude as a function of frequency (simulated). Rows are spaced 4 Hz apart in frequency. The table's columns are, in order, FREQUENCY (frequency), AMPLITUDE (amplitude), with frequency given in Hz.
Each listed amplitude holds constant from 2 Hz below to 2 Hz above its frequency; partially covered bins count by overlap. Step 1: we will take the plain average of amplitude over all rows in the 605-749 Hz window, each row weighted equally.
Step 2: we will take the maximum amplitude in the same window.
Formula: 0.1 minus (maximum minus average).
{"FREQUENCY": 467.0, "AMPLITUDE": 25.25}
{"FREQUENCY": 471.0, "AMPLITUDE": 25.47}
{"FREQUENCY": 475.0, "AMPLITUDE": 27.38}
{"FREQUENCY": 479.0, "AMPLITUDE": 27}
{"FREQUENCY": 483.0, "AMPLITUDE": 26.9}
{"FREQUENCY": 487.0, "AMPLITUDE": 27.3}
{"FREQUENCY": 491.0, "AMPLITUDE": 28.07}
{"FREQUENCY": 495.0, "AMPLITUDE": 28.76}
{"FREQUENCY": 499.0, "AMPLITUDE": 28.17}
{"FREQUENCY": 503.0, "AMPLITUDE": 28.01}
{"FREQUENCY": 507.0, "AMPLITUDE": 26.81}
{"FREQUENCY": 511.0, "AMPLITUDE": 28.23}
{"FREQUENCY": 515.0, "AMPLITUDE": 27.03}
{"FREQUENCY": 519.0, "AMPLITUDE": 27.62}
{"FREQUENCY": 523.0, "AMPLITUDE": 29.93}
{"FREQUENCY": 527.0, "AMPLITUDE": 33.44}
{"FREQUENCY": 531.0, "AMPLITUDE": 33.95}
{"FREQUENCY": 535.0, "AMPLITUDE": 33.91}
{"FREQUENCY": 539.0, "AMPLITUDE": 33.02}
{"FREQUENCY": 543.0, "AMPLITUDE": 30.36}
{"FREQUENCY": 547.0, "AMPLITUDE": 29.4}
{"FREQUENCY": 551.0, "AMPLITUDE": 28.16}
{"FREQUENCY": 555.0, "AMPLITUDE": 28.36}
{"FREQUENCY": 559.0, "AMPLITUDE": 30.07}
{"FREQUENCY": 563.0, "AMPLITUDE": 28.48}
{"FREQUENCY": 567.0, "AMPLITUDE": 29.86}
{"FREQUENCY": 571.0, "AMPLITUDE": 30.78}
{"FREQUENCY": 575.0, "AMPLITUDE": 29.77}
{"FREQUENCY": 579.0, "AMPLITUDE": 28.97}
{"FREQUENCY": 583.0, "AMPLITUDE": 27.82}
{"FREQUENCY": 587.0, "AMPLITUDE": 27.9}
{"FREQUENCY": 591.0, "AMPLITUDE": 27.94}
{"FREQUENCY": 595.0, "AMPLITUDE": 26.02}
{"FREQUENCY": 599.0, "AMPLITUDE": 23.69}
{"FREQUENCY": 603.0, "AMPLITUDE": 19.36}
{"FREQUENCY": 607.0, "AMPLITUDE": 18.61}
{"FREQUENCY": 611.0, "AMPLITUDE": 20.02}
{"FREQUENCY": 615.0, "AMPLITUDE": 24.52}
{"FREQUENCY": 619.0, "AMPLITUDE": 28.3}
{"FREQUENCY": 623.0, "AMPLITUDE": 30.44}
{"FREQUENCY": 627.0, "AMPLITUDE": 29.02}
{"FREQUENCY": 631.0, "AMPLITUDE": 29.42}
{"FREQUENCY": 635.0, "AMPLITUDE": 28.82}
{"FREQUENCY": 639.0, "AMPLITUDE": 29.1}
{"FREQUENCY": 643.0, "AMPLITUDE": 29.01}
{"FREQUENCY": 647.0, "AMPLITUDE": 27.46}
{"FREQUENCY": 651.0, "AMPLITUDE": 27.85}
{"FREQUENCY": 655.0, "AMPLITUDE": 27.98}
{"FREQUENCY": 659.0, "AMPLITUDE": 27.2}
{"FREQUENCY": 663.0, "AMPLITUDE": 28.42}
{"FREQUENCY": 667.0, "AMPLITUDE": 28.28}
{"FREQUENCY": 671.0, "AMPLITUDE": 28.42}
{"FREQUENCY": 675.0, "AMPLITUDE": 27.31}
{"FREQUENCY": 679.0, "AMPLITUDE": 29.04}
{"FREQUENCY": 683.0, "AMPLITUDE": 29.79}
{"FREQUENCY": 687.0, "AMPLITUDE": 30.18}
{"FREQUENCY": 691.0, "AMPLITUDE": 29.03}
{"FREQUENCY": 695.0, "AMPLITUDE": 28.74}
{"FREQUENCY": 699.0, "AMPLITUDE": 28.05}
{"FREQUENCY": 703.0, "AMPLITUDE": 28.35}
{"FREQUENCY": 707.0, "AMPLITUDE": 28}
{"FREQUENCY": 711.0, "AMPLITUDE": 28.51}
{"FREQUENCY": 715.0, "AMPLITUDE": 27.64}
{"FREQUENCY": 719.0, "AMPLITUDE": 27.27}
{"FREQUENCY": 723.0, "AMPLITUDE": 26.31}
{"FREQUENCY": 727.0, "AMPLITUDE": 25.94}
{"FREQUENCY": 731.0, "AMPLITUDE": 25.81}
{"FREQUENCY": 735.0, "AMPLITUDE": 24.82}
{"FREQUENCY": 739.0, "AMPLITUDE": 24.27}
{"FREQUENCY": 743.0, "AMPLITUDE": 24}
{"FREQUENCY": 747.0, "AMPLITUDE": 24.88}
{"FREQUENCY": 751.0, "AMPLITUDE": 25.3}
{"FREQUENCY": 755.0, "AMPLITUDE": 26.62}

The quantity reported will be -3.1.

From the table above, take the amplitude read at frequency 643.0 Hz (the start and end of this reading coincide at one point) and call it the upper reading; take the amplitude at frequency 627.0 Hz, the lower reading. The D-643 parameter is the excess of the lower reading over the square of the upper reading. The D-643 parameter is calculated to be -813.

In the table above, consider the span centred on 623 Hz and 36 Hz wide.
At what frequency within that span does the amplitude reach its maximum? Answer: 623.0 Hz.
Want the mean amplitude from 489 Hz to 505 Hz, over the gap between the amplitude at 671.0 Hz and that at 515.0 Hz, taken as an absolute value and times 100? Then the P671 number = 2033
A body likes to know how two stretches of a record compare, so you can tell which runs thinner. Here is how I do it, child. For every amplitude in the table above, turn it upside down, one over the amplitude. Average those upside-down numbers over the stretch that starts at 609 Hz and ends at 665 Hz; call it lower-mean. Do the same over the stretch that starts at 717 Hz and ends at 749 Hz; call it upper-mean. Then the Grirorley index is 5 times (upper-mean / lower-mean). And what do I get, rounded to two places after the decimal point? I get 5.40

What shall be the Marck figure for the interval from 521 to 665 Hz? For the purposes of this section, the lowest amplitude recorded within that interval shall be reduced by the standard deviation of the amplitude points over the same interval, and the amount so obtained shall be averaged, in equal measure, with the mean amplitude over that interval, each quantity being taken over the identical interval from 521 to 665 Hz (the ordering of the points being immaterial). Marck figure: 22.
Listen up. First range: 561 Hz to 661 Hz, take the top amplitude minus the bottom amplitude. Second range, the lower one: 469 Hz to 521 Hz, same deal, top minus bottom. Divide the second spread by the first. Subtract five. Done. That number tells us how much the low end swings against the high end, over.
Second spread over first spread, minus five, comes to -4.7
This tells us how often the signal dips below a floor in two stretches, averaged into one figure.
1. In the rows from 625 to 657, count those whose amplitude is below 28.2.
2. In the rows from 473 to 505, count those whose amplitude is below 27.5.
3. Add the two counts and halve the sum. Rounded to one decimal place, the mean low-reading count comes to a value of 3.5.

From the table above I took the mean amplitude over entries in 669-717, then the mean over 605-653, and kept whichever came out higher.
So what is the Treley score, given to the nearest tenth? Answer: 28.6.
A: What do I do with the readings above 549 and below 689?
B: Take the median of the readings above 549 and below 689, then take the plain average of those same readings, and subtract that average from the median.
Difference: 0.7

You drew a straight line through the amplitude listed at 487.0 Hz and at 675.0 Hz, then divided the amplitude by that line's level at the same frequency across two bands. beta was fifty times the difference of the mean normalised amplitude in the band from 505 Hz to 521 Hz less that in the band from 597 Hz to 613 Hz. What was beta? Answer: 13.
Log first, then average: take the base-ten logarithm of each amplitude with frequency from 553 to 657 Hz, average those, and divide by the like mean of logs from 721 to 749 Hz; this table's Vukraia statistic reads 1.02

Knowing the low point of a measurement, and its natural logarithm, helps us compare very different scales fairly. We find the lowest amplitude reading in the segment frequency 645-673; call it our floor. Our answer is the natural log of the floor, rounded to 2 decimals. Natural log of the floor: 3.30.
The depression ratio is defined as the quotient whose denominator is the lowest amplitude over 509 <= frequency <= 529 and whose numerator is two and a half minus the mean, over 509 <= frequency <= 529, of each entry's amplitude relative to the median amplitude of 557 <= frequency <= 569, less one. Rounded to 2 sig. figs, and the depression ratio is 0.093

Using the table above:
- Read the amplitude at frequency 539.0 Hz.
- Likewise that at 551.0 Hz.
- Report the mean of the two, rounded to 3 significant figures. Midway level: 30.6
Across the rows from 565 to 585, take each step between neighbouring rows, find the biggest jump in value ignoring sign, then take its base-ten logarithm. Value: 0.1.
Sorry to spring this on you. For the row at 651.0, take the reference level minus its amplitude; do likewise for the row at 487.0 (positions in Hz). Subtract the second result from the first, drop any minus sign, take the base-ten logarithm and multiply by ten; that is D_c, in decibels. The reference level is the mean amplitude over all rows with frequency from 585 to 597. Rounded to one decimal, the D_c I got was -2.6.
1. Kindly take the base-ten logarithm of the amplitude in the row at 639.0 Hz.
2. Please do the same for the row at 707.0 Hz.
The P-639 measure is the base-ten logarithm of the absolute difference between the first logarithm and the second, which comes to -1.78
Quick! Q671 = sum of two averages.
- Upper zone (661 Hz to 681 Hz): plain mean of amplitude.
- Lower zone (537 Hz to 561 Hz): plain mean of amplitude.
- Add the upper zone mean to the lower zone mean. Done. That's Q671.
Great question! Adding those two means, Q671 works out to 58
